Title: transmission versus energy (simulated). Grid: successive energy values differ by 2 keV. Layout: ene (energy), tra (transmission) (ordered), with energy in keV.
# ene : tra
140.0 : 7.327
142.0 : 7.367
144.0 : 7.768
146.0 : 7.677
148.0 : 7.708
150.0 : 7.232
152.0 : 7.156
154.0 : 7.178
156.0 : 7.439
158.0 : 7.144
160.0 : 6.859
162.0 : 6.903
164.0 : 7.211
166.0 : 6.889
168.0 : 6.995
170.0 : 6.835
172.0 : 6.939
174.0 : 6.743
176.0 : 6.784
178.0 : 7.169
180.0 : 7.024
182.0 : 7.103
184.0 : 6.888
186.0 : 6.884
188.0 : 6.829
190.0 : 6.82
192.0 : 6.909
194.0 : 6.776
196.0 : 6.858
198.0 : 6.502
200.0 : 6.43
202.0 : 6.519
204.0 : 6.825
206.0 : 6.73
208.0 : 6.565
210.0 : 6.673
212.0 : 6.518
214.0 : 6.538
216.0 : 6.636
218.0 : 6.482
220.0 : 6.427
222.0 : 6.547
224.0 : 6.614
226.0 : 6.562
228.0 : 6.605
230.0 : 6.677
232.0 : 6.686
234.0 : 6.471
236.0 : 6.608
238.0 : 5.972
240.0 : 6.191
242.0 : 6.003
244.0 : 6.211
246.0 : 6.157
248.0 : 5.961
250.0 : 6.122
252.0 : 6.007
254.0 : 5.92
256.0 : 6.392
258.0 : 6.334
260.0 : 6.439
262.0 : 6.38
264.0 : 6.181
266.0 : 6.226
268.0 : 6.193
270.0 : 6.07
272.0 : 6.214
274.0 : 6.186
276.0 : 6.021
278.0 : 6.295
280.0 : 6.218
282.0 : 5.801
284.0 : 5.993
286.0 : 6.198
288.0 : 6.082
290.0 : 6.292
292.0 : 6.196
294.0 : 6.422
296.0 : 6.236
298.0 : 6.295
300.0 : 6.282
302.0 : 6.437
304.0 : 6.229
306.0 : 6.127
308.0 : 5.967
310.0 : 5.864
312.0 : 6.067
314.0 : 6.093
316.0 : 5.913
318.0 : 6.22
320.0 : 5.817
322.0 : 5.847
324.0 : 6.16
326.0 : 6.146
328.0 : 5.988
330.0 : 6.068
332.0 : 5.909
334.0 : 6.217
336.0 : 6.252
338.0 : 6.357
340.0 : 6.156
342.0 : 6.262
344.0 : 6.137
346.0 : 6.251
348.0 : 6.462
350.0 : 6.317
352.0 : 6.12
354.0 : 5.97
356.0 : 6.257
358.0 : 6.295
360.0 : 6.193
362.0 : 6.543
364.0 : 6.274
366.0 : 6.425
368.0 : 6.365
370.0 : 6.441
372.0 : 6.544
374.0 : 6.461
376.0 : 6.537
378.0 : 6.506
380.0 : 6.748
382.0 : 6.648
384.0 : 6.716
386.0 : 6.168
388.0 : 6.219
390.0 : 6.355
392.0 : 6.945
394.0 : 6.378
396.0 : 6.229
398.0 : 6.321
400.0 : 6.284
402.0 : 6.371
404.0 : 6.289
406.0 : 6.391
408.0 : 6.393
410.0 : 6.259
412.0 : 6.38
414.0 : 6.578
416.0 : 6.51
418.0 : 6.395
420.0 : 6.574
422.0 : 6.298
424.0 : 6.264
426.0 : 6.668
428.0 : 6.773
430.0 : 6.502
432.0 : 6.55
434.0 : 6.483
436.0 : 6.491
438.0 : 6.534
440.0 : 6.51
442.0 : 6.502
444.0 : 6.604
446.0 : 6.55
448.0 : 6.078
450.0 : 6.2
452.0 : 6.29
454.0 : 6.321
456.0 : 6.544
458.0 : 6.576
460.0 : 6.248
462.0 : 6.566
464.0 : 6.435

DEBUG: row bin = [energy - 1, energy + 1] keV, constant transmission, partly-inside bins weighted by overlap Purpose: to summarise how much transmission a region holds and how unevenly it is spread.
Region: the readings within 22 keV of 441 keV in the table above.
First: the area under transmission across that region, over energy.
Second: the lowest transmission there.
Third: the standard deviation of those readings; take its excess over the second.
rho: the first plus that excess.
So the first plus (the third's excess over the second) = 278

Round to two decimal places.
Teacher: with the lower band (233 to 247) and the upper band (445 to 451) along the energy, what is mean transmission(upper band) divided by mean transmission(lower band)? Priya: 1.01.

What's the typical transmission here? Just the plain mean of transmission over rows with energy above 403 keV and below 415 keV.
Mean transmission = 6.38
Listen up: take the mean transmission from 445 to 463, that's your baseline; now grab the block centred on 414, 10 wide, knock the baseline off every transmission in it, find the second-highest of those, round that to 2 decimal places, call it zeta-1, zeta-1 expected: 0.14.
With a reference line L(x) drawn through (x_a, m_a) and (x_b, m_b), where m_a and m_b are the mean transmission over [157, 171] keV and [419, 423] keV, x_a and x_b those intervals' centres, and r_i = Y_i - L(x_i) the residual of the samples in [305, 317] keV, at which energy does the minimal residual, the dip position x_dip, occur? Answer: 310.0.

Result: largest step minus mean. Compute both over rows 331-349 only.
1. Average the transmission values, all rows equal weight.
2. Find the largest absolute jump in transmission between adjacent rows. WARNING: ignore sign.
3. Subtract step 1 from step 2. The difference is -5.91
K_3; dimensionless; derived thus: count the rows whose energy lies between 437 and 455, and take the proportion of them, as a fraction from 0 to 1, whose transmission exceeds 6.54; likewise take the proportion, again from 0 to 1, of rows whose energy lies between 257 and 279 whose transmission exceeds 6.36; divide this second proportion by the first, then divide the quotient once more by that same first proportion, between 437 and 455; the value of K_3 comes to 3.7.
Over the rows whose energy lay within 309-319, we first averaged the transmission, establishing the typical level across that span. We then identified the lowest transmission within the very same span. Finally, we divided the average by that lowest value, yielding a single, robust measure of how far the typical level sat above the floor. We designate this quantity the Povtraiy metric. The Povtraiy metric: 1.03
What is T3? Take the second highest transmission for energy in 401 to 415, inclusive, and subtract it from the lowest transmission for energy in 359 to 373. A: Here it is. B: -0.20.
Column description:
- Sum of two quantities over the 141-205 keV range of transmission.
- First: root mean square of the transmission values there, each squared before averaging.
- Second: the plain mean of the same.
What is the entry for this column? 14.0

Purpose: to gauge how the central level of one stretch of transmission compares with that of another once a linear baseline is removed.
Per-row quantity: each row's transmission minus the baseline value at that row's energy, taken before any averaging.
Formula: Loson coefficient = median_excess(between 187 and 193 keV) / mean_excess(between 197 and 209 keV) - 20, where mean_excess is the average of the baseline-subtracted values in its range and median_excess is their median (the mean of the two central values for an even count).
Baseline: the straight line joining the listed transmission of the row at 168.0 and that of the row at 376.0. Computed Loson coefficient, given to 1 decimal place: -19.6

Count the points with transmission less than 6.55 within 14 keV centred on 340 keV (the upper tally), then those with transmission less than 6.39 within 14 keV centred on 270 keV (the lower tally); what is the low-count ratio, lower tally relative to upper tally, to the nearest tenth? 1.0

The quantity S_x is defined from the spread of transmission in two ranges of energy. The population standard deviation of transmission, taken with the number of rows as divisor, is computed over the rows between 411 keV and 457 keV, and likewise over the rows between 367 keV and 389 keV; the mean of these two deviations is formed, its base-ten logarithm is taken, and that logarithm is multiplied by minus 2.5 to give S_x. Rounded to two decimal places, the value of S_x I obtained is 1.94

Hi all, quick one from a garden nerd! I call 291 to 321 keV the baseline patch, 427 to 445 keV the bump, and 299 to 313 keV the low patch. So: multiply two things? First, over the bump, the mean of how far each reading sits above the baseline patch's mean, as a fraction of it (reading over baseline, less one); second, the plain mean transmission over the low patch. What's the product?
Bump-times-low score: 0.41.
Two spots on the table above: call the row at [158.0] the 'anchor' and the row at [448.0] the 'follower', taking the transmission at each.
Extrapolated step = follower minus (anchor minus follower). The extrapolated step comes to 5.01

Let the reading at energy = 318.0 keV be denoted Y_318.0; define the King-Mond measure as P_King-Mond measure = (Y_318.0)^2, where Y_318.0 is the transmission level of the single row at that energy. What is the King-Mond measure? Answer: 38.7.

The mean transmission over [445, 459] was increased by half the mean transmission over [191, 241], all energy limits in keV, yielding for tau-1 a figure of 9.65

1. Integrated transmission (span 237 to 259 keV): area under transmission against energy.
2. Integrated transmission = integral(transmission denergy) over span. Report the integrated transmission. 135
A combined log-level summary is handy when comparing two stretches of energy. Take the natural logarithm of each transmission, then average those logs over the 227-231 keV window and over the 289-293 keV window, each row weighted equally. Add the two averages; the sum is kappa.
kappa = 3.72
